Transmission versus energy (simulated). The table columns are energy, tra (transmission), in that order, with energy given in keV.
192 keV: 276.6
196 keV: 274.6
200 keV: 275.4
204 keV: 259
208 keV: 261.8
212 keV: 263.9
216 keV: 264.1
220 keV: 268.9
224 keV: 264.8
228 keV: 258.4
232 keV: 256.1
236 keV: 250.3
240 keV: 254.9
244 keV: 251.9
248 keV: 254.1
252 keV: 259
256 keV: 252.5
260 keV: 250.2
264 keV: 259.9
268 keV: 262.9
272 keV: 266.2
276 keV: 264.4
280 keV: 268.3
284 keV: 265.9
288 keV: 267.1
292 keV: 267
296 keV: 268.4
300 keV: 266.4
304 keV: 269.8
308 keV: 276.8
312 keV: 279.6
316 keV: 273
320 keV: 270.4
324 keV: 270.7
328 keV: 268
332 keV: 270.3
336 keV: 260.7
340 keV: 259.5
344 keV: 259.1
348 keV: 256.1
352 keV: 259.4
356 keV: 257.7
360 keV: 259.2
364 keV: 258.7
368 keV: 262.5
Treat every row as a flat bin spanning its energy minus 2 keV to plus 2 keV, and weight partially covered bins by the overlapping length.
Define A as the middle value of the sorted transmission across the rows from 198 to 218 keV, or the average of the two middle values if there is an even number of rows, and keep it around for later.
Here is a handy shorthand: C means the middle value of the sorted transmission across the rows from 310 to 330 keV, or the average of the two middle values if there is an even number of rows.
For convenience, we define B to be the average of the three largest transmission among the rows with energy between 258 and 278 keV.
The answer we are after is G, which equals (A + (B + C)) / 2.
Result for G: 400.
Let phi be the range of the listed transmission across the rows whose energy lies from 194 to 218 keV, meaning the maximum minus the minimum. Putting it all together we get 16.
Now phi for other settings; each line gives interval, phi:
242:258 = 7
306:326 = 9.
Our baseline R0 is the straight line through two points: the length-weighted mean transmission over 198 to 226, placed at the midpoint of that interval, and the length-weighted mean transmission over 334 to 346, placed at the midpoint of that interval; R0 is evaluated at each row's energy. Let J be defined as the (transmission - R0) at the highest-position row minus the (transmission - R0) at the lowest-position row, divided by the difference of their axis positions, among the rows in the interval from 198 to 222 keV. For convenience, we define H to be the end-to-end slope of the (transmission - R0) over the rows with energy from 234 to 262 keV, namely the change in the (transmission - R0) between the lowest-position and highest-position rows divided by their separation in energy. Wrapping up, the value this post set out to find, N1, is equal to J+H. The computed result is -0.24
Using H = 0.0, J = -0.3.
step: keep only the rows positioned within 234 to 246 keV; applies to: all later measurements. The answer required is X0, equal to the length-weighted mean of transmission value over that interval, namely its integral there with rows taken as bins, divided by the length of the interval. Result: 252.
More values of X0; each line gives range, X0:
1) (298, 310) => 271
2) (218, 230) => 264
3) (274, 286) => 266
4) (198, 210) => 265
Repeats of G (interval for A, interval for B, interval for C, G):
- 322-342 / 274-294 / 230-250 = 395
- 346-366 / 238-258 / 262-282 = 390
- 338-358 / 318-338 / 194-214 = 397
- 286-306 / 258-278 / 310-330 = 401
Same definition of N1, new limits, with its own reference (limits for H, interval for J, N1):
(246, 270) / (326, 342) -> -0.18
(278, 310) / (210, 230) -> 0.05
